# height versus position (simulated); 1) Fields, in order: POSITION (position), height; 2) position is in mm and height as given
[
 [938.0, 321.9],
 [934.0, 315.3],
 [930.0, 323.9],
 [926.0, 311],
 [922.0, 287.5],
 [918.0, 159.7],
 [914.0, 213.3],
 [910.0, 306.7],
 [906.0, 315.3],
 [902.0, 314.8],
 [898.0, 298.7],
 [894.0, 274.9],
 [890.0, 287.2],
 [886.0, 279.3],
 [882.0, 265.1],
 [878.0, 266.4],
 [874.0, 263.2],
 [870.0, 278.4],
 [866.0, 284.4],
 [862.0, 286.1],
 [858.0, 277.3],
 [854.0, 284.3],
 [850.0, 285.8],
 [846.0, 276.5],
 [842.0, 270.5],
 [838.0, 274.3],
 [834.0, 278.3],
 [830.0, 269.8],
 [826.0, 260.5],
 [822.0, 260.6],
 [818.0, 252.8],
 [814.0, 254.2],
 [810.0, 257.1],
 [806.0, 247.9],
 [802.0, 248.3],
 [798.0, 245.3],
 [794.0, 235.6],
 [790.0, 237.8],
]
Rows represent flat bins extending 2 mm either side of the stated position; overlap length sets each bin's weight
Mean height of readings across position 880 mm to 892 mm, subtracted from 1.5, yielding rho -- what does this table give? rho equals -276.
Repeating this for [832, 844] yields -273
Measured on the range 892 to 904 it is -295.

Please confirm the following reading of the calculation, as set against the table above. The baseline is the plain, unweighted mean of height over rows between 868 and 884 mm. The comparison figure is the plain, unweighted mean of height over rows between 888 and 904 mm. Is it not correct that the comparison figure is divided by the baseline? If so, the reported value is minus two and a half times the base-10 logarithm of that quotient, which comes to -0.10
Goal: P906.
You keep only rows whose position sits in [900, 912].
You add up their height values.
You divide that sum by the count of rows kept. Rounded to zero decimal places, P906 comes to 312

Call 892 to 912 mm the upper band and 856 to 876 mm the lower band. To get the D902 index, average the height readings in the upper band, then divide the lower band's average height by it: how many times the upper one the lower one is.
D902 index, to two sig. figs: 0.92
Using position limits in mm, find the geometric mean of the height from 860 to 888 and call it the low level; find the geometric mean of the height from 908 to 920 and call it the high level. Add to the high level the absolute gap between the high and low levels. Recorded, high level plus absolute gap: 275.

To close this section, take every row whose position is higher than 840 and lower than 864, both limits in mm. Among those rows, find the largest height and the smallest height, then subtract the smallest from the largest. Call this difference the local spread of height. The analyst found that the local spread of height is 16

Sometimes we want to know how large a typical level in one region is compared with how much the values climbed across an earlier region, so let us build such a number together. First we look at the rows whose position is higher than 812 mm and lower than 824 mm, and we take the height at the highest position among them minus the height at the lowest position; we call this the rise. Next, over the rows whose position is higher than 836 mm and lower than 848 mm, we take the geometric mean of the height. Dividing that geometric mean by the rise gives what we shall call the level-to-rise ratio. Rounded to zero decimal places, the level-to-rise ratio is 43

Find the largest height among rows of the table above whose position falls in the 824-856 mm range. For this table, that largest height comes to 285.8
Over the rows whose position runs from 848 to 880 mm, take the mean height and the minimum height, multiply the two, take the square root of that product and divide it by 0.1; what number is 2706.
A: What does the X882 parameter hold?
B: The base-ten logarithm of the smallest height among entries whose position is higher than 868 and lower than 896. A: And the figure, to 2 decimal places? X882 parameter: 2.42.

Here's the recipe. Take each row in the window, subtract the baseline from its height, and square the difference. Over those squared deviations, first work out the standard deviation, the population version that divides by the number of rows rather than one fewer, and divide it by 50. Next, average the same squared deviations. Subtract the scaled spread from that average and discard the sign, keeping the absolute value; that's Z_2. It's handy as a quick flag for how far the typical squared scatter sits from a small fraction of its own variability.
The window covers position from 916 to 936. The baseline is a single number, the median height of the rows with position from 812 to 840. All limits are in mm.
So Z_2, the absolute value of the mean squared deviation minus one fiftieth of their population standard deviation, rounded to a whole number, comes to 4024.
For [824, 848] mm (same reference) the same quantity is 154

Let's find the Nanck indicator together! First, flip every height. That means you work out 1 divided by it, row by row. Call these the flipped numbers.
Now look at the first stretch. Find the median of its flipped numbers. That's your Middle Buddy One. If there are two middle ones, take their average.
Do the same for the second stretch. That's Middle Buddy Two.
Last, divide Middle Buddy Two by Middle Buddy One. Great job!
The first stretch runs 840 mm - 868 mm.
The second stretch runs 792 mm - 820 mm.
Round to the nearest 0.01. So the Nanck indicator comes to 1.14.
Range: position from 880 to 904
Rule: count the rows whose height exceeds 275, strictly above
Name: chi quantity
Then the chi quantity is 4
